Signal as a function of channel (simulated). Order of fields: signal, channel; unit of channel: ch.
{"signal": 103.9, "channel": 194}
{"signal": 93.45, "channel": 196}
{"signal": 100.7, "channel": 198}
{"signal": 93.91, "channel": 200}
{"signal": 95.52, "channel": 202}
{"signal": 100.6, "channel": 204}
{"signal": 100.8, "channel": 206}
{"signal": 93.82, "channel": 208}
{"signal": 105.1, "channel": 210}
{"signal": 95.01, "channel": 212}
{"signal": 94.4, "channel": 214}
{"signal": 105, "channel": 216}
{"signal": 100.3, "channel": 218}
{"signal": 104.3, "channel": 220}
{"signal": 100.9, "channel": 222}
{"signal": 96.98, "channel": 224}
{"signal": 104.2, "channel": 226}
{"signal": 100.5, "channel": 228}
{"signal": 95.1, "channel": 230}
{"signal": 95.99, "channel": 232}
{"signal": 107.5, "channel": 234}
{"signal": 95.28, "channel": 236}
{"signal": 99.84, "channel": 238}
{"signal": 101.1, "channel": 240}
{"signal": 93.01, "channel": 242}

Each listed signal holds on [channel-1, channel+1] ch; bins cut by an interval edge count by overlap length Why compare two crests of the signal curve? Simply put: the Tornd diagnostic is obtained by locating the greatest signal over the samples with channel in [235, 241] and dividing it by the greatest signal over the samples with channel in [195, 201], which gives 1.004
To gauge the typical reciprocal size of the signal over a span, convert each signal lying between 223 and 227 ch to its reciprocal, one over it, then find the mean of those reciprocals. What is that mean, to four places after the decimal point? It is 0.0100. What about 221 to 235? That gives 0.0100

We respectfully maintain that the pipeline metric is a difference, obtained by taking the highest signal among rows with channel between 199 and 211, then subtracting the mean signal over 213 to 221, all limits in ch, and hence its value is 4.1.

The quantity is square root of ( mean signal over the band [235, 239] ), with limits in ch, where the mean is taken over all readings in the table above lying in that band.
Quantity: 9.88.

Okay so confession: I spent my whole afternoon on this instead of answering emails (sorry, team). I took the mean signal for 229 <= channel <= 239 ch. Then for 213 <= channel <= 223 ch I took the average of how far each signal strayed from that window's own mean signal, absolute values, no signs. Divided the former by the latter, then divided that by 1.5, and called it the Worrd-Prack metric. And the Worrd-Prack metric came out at 22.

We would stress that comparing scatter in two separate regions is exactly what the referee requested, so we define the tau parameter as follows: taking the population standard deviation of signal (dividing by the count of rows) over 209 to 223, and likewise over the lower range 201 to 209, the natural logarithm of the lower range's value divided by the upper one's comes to -0.31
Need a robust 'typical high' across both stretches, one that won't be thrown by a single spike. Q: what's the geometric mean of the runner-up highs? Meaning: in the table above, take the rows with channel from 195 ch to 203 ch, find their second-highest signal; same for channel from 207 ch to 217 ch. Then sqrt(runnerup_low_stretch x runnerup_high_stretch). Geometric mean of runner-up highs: 100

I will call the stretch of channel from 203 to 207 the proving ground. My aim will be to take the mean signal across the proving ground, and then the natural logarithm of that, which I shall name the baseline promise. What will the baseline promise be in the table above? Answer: 4.612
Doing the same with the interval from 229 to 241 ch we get 4.596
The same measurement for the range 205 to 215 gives 4.583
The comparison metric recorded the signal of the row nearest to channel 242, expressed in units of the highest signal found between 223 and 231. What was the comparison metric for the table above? 0.89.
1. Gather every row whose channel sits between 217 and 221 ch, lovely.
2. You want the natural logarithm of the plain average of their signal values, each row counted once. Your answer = 4.63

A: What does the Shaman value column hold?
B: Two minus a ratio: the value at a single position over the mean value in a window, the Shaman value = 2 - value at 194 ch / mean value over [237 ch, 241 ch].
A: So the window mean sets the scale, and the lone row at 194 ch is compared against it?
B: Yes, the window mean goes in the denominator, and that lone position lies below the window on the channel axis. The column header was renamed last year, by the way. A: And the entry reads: 0.97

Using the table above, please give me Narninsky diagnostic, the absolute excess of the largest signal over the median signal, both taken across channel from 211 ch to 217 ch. 10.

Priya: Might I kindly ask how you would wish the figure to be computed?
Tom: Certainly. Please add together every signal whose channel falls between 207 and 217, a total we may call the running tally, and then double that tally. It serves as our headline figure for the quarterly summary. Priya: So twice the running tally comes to 987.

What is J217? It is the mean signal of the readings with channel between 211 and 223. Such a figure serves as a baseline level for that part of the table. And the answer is 100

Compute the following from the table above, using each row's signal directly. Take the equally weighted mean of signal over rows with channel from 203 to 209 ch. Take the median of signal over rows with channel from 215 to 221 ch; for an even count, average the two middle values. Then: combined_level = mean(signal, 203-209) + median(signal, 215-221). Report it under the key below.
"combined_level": 203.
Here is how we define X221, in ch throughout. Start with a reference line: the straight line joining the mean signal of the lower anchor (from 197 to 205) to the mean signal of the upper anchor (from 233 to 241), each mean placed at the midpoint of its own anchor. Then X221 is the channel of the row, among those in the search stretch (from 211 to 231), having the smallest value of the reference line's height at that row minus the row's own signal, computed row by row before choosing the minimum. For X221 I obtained 216 ch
